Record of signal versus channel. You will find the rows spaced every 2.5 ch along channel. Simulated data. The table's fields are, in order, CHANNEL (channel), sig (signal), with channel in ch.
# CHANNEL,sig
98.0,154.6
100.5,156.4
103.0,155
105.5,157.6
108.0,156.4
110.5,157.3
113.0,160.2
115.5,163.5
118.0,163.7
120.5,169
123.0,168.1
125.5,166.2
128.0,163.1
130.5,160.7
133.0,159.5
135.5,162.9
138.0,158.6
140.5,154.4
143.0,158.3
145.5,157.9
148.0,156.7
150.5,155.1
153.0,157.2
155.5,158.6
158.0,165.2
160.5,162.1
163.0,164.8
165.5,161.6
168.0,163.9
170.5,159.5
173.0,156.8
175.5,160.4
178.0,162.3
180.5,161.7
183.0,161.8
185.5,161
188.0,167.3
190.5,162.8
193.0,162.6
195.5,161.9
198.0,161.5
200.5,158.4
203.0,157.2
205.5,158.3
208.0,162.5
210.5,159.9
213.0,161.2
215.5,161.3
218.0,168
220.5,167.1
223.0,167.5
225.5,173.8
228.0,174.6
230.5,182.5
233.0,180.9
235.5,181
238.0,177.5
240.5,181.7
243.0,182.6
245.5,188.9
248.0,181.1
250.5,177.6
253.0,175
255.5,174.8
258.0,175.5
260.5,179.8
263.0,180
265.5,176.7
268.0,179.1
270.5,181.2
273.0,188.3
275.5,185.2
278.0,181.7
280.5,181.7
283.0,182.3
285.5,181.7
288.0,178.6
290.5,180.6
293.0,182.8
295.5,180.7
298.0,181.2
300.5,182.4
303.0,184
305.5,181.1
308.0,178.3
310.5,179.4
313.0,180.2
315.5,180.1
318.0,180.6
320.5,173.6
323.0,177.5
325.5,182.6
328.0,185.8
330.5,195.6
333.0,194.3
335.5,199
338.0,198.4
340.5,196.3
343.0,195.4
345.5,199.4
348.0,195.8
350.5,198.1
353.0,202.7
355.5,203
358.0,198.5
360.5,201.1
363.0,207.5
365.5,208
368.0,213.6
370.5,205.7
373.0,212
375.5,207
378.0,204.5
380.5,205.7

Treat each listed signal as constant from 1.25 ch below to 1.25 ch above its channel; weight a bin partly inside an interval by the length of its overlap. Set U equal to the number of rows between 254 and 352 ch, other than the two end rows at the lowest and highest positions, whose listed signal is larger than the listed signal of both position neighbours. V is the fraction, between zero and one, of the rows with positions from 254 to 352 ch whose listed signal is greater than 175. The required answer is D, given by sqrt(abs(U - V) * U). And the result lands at 9.5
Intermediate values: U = 10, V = 0.9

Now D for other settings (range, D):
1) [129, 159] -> 2.0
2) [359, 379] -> 1.4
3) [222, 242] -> 1.7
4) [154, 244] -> 9.9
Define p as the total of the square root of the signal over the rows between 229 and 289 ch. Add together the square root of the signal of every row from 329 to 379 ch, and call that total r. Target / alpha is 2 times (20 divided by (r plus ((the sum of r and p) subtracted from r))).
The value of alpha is -1.0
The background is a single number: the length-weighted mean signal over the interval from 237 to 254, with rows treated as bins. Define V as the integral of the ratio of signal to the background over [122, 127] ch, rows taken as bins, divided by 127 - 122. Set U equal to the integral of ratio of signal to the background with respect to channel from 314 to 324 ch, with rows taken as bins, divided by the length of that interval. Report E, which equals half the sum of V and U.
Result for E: 0.95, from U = 0.98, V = 0.92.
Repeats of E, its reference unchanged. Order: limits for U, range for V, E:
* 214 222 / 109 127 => 0.91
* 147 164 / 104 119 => 0.88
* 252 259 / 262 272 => 0.98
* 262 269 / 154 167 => 0.94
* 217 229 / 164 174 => 0.92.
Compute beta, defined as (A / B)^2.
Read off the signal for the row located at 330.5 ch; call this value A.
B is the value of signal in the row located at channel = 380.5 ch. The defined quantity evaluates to 0.90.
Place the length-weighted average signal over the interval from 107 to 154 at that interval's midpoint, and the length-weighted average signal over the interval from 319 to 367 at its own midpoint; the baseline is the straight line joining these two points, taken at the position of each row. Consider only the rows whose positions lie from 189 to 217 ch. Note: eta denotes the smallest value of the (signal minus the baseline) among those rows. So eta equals -15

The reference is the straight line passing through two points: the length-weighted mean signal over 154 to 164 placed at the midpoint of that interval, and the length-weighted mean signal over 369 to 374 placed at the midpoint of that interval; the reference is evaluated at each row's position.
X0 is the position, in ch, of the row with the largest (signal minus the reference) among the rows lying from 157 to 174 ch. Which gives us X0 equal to 158.0 ch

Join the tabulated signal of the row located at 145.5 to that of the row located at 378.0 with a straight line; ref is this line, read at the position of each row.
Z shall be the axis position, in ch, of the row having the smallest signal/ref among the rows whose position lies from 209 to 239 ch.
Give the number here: 210.5 ch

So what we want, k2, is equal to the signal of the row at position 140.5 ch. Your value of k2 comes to 154.4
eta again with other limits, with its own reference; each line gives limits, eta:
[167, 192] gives -11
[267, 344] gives -18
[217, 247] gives -8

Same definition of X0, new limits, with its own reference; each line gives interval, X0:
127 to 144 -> 128.0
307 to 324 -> 313.0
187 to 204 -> 188.0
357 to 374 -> 368.0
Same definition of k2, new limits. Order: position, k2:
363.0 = 207.5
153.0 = 157.2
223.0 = 167.5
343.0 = 195.4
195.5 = 161.9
